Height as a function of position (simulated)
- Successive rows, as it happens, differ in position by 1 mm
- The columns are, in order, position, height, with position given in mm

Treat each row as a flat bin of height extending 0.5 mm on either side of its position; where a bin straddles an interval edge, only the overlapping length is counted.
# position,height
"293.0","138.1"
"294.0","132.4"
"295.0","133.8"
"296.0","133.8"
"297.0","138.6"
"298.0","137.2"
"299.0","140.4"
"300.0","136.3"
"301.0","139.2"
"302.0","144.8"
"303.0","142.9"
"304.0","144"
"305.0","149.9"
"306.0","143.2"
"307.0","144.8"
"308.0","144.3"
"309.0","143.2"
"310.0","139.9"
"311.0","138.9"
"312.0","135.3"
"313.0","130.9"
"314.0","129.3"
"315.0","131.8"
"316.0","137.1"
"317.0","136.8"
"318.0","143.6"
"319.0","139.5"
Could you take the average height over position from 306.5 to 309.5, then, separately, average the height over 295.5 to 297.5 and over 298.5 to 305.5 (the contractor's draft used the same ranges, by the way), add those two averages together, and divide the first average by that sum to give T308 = 0.517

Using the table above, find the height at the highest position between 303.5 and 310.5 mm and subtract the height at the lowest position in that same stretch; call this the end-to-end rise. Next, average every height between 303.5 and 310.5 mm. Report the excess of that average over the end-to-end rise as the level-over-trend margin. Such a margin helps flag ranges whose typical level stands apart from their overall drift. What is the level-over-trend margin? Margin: 148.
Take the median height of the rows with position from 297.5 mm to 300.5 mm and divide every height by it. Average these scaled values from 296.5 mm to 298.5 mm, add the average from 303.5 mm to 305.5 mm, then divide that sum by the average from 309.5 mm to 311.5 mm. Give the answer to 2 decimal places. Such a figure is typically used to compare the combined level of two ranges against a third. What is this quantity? 2.04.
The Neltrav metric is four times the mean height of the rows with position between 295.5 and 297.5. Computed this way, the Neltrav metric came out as 545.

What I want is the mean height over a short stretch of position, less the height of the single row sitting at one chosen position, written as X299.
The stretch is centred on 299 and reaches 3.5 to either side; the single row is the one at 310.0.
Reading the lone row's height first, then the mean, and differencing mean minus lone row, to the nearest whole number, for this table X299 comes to -1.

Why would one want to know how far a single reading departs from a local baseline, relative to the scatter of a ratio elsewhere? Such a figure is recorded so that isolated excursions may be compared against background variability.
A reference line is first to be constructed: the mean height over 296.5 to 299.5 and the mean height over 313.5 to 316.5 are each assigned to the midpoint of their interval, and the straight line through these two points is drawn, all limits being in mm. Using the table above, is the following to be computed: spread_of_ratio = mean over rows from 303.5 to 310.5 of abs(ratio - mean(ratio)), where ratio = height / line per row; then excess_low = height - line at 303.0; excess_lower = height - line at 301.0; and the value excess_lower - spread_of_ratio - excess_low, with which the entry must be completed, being -4.4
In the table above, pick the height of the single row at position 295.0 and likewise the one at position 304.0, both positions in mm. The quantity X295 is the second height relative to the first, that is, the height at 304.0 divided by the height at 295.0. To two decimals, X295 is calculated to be 1.08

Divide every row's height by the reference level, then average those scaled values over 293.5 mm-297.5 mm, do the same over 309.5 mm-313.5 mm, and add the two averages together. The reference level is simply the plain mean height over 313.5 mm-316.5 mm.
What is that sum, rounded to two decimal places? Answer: 2.04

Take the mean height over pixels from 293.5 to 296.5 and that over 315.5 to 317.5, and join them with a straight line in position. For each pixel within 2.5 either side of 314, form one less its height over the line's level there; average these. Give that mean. 0.03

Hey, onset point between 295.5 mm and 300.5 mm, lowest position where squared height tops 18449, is 297.0 mm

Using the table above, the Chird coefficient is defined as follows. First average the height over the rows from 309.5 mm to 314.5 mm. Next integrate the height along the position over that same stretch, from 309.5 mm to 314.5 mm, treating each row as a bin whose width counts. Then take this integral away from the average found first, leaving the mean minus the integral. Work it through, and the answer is -539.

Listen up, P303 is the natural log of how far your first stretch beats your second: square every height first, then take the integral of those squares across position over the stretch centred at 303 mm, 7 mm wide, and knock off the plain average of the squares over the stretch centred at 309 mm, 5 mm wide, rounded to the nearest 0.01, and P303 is 11.72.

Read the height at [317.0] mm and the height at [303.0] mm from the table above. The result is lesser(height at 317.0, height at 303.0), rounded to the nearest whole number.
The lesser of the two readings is 137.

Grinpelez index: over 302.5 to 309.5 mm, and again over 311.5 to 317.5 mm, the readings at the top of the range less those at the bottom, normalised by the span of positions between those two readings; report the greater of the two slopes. 0.3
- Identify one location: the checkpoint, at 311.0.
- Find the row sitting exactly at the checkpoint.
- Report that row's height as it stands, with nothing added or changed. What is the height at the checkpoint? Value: 138.9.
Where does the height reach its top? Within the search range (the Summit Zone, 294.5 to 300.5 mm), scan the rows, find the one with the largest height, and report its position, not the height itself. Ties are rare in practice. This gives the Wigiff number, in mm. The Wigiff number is 299.0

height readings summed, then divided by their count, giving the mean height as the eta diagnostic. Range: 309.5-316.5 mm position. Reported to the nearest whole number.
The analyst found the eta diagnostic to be 135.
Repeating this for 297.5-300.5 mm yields 138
